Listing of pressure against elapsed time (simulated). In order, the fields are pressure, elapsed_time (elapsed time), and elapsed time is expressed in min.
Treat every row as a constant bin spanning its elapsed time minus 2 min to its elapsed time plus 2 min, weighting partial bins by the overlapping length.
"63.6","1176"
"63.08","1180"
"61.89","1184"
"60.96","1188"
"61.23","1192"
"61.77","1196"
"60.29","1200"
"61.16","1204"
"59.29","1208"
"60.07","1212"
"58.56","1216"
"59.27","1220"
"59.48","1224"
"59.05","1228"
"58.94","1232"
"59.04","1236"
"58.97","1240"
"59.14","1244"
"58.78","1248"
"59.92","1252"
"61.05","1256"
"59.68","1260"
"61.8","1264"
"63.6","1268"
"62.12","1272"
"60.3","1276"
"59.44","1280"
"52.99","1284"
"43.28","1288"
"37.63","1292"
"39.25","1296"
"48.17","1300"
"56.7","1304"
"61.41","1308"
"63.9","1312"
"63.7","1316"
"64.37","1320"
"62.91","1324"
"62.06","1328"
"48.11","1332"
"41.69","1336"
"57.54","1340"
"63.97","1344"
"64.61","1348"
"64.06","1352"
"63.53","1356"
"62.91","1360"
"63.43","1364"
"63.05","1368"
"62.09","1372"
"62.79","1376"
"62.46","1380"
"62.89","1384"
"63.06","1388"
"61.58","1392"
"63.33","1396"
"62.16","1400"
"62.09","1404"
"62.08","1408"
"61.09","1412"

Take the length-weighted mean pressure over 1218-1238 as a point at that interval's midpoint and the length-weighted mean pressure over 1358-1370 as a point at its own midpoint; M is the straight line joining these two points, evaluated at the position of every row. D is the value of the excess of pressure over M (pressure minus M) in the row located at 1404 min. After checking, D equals -2.2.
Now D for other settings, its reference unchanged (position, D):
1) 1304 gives -4.7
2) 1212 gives 1.4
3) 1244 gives -0.5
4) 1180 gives 5.3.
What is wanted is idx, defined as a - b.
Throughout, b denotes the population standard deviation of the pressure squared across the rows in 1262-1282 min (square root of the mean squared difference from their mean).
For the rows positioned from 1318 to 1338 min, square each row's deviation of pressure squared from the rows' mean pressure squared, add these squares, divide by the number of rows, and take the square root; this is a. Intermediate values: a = 981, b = 179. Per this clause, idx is 802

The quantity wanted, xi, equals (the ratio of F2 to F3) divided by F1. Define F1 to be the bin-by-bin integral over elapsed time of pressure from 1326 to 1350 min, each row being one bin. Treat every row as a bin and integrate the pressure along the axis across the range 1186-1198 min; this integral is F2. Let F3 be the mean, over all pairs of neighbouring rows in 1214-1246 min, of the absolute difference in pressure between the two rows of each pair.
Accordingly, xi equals 2.1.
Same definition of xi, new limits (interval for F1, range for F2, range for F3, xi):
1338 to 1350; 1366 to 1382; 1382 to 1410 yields 1.7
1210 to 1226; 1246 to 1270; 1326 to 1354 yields 0.2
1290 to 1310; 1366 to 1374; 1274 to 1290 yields 0.1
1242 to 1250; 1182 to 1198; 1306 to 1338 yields 0.6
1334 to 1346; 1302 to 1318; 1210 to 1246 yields 3.6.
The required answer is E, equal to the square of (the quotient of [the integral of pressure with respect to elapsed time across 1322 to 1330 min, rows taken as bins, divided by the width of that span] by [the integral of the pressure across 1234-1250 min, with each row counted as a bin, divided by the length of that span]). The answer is 1.12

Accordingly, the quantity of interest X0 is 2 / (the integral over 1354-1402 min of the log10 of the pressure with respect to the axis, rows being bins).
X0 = 0.023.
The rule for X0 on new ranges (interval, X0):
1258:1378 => 0.009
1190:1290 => 0.011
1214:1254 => 0.028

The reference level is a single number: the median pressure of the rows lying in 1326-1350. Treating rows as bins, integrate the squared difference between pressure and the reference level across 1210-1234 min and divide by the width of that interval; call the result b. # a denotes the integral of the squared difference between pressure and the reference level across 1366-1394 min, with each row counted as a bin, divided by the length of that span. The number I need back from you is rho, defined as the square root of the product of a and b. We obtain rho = 2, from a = 7.9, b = 1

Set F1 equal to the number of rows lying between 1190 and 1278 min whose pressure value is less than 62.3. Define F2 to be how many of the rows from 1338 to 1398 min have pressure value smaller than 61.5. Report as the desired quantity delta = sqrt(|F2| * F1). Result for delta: 5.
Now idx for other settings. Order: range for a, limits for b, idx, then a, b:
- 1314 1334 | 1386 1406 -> 601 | 682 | 81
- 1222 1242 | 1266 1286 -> -400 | 23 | 423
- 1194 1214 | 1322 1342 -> -766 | 105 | 871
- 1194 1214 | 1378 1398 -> 28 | 105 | 76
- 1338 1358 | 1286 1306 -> -332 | 319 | 651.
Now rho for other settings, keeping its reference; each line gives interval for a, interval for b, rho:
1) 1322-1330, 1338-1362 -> 10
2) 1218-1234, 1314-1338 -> 6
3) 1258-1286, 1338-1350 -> 12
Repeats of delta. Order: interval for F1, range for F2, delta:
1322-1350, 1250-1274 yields 3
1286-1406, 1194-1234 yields 11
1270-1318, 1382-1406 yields 0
